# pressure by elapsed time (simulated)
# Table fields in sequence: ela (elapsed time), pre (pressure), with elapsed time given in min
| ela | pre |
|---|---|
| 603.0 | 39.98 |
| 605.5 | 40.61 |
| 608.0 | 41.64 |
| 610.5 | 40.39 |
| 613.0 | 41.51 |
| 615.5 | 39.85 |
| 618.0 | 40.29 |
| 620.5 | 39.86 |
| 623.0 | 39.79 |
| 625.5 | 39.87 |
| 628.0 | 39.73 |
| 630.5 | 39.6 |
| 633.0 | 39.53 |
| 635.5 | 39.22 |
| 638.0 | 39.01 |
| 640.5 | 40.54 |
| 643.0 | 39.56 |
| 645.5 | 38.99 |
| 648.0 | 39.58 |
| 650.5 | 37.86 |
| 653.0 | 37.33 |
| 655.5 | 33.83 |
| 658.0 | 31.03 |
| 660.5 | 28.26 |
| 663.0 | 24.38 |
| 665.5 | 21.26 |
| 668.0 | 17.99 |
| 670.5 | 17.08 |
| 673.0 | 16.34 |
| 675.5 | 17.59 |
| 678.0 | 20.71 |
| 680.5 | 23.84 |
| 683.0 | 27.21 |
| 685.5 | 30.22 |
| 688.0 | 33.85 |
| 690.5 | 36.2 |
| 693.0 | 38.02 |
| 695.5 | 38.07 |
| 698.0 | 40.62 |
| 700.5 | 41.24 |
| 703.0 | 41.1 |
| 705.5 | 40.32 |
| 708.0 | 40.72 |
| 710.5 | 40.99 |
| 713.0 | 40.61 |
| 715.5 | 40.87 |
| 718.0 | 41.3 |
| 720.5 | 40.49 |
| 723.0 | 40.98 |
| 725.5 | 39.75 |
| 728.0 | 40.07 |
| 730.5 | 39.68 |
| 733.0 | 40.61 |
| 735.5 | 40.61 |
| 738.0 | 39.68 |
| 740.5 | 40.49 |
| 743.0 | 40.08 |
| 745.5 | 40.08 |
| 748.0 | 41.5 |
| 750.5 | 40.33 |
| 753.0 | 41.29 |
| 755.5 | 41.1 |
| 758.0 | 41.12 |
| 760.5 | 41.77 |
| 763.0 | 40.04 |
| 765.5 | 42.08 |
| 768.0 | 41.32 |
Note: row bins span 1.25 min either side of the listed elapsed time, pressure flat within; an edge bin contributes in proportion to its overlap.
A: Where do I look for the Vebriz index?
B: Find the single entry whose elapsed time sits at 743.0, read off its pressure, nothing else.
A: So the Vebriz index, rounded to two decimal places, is 40.08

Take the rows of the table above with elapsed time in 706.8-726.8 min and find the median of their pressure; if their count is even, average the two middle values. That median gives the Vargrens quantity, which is 40.8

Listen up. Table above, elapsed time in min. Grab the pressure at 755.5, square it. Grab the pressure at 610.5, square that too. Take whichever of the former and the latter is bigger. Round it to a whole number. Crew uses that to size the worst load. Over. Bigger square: 1689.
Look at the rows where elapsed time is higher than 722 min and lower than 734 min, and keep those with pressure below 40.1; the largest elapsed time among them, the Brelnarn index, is 730.5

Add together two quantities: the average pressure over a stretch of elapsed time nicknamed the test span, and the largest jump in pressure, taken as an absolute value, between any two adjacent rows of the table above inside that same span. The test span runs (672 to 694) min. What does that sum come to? 31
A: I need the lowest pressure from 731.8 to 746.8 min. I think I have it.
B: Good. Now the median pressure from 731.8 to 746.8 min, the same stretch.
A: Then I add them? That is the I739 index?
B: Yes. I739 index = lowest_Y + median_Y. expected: 80.0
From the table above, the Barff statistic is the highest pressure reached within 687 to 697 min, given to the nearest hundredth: 38.07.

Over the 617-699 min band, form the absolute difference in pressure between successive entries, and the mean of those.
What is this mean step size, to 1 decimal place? 1.6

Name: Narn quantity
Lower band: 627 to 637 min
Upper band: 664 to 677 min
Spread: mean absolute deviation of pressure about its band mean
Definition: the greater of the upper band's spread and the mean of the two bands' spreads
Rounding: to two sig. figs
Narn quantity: 1.3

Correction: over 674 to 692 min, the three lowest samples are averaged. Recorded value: 21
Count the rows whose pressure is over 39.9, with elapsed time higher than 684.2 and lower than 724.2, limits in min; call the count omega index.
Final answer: 11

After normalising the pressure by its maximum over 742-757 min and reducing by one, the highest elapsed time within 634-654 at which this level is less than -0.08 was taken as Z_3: 653.0 min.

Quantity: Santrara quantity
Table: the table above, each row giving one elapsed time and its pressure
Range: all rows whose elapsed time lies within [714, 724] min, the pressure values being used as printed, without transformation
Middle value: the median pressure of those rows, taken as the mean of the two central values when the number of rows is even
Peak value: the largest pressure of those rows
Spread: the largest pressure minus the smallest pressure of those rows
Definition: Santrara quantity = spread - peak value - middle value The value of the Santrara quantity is -81.4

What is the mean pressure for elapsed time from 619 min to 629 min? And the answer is 39.8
